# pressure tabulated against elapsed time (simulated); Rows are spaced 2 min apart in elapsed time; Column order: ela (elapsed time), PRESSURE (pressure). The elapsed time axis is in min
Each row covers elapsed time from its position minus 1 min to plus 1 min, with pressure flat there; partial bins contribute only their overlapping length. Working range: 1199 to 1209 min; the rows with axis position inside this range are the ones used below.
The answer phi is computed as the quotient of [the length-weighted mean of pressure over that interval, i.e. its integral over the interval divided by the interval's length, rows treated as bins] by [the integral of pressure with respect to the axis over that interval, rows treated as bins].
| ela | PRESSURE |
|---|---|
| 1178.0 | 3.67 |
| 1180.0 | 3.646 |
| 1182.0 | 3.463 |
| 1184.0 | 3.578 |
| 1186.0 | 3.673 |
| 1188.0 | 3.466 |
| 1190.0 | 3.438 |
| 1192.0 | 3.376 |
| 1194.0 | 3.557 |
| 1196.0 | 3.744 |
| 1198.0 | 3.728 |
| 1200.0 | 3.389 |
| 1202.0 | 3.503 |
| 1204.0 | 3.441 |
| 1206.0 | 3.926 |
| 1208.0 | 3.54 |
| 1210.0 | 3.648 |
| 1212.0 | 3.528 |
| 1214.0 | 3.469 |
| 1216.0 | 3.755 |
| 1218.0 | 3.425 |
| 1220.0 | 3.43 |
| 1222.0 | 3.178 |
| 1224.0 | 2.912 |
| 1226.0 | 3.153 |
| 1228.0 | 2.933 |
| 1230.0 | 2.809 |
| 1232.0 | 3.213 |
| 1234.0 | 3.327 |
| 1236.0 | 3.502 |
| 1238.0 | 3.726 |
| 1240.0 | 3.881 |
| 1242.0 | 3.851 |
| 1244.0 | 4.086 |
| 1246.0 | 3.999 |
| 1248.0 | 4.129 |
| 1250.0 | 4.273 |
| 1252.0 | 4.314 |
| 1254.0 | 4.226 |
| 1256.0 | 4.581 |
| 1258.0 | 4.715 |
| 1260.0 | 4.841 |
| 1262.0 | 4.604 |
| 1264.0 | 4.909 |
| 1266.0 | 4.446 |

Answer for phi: 0.10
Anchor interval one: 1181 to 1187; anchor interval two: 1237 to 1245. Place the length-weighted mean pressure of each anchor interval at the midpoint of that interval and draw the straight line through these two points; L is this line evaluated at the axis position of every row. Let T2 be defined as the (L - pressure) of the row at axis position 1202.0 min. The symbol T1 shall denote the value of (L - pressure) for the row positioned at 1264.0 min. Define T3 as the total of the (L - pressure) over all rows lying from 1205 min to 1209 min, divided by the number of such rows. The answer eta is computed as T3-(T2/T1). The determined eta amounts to 0.2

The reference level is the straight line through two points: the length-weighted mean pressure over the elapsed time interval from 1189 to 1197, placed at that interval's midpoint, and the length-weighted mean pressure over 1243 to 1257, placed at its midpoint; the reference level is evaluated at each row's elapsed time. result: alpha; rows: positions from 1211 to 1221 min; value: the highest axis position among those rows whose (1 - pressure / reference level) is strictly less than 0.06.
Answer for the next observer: 1216.0 min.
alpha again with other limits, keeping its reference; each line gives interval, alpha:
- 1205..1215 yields 1210.0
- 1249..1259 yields 1258.0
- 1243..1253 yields 1252.0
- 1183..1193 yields 1192.0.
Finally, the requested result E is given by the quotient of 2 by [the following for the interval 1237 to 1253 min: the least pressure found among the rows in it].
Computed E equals 0.54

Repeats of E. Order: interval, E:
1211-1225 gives 0.69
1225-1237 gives 0.71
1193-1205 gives 0.59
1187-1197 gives 0.59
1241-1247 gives 0.52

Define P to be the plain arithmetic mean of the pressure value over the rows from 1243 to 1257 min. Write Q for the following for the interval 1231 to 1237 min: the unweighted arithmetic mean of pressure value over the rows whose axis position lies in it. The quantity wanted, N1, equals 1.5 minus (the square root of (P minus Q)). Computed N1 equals 0.56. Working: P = 4.2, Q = 3.35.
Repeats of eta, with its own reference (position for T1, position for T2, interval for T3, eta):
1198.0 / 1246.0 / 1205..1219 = -1.0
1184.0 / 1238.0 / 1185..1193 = 21.6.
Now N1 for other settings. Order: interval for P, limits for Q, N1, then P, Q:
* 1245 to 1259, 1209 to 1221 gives 0.62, 4.3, 3.54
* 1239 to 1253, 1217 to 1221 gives 0.69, 4.1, 3.43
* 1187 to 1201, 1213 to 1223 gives 1.22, 3.5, 3.45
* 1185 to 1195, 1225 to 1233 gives 0.81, 3.5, 3.03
